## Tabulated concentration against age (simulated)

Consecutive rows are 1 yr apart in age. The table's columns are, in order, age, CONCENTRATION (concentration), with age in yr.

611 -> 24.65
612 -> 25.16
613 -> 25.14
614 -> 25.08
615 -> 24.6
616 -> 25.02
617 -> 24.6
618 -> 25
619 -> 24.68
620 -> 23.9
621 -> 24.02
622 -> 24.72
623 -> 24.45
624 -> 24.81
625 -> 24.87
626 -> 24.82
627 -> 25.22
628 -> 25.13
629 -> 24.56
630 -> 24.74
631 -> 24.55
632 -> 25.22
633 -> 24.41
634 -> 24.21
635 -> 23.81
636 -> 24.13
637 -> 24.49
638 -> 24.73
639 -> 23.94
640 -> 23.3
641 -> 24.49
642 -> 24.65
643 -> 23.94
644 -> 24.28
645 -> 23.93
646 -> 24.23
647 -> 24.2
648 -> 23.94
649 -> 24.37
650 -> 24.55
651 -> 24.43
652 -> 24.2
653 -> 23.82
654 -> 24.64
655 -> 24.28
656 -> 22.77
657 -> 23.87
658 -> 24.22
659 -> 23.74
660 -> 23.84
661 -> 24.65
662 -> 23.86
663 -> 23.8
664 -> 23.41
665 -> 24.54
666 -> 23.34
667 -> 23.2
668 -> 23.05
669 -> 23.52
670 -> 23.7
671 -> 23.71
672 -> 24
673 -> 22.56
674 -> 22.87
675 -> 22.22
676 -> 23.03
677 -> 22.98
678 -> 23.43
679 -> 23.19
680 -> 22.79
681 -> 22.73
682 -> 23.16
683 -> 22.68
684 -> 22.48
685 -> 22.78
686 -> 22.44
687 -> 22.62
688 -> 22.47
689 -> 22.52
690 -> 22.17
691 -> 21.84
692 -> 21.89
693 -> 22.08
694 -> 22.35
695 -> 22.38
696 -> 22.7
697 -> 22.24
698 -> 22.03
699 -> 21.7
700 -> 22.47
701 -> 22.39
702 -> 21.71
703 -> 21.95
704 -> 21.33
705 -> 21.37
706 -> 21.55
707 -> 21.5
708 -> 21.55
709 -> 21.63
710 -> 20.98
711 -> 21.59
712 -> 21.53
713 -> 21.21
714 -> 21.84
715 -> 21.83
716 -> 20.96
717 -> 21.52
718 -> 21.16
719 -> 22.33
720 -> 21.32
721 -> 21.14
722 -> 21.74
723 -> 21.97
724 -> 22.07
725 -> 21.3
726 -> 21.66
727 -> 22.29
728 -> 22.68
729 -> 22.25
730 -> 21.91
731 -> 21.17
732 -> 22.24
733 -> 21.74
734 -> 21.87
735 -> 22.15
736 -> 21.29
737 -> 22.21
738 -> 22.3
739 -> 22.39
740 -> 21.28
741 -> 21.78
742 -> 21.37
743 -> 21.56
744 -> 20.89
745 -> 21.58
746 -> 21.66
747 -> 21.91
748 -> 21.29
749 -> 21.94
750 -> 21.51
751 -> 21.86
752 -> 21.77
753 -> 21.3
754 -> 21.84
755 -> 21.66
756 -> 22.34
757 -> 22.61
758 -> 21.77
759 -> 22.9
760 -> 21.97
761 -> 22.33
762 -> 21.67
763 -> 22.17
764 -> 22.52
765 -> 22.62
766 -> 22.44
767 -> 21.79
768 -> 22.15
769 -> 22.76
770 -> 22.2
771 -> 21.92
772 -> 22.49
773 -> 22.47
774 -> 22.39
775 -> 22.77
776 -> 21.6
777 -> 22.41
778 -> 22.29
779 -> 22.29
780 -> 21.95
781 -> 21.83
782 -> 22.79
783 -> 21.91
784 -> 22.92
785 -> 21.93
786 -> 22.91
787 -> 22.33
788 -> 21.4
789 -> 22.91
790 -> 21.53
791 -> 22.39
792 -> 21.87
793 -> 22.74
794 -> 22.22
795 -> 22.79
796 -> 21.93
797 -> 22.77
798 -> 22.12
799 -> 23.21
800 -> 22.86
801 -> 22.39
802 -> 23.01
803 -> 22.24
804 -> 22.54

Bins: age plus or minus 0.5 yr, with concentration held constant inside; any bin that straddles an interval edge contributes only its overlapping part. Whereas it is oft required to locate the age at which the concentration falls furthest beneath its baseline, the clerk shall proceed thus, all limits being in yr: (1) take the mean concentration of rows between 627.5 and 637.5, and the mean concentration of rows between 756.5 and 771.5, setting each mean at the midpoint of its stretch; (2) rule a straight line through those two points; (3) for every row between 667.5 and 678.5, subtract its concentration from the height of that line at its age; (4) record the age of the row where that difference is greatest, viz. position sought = 675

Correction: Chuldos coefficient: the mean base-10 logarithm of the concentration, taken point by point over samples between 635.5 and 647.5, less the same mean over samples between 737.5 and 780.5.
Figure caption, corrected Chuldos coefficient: 0.041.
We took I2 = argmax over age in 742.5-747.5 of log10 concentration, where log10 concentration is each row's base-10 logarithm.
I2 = 747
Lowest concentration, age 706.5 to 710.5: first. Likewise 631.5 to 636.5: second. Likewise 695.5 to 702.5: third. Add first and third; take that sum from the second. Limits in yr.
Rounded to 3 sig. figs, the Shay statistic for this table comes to -18.9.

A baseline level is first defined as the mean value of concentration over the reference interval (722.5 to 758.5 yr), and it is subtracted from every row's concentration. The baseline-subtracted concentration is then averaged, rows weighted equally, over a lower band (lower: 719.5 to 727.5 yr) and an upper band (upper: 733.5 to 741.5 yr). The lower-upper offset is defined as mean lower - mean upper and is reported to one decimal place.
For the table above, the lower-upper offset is -0.2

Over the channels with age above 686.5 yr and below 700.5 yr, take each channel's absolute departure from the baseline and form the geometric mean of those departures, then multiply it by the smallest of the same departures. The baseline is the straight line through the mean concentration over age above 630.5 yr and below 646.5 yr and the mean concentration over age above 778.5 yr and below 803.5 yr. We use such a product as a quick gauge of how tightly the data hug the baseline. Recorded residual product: 1.1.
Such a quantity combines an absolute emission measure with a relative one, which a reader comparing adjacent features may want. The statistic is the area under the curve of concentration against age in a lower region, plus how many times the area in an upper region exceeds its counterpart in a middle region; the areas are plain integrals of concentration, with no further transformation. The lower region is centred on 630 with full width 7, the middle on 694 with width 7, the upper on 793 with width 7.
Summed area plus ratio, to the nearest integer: 175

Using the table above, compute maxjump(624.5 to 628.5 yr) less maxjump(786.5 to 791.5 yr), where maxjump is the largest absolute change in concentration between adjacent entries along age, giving -1.1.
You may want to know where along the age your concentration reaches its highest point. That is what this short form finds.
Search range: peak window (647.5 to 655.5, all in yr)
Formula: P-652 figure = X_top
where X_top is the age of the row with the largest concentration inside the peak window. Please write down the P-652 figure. 654 yr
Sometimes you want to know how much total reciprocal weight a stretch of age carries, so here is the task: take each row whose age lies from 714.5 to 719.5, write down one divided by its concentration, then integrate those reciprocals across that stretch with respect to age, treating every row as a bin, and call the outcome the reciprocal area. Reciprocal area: 0.232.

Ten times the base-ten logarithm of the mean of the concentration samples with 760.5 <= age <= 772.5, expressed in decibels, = 13.5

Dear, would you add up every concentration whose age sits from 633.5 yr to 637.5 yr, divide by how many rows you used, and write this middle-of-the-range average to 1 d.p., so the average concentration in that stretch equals 24.2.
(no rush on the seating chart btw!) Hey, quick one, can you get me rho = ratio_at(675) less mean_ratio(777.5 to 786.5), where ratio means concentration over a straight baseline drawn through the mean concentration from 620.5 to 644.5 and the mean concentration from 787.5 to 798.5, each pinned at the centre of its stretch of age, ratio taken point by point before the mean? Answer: -0.066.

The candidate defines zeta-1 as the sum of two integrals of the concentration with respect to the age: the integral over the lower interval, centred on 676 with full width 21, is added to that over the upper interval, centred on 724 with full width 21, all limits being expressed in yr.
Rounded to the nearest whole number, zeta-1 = 941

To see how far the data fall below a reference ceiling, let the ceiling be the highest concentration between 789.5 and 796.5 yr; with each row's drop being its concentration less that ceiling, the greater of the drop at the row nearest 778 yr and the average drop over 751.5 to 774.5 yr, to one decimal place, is -0.5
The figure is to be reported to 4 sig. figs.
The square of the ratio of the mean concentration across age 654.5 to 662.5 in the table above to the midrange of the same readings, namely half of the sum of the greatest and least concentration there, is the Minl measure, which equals 1.016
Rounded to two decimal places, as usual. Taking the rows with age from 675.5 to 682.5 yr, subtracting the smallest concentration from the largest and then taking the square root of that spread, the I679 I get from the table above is 0.84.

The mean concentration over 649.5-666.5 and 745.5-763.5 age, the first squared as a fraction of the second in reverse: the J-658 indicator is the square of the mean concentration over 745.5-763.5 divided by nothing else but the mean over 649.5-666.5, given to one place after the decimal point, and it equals 20.0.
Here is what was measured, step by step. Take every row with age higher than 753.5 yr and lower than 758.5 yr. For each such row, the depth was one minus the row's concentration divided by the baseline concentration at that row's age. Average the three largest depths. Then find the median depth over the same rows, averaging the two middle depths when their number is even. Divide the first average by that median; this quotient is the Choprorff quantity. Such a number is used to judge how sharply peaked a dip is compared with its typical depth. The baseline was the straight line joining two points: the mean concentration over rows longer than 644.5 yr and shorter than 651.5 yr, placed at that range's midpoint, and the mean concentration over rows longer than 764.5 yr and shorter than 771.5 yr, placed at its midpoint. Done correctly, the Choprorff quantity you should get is 1.1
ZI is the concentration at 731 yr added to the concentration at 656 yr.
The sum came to 43.9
